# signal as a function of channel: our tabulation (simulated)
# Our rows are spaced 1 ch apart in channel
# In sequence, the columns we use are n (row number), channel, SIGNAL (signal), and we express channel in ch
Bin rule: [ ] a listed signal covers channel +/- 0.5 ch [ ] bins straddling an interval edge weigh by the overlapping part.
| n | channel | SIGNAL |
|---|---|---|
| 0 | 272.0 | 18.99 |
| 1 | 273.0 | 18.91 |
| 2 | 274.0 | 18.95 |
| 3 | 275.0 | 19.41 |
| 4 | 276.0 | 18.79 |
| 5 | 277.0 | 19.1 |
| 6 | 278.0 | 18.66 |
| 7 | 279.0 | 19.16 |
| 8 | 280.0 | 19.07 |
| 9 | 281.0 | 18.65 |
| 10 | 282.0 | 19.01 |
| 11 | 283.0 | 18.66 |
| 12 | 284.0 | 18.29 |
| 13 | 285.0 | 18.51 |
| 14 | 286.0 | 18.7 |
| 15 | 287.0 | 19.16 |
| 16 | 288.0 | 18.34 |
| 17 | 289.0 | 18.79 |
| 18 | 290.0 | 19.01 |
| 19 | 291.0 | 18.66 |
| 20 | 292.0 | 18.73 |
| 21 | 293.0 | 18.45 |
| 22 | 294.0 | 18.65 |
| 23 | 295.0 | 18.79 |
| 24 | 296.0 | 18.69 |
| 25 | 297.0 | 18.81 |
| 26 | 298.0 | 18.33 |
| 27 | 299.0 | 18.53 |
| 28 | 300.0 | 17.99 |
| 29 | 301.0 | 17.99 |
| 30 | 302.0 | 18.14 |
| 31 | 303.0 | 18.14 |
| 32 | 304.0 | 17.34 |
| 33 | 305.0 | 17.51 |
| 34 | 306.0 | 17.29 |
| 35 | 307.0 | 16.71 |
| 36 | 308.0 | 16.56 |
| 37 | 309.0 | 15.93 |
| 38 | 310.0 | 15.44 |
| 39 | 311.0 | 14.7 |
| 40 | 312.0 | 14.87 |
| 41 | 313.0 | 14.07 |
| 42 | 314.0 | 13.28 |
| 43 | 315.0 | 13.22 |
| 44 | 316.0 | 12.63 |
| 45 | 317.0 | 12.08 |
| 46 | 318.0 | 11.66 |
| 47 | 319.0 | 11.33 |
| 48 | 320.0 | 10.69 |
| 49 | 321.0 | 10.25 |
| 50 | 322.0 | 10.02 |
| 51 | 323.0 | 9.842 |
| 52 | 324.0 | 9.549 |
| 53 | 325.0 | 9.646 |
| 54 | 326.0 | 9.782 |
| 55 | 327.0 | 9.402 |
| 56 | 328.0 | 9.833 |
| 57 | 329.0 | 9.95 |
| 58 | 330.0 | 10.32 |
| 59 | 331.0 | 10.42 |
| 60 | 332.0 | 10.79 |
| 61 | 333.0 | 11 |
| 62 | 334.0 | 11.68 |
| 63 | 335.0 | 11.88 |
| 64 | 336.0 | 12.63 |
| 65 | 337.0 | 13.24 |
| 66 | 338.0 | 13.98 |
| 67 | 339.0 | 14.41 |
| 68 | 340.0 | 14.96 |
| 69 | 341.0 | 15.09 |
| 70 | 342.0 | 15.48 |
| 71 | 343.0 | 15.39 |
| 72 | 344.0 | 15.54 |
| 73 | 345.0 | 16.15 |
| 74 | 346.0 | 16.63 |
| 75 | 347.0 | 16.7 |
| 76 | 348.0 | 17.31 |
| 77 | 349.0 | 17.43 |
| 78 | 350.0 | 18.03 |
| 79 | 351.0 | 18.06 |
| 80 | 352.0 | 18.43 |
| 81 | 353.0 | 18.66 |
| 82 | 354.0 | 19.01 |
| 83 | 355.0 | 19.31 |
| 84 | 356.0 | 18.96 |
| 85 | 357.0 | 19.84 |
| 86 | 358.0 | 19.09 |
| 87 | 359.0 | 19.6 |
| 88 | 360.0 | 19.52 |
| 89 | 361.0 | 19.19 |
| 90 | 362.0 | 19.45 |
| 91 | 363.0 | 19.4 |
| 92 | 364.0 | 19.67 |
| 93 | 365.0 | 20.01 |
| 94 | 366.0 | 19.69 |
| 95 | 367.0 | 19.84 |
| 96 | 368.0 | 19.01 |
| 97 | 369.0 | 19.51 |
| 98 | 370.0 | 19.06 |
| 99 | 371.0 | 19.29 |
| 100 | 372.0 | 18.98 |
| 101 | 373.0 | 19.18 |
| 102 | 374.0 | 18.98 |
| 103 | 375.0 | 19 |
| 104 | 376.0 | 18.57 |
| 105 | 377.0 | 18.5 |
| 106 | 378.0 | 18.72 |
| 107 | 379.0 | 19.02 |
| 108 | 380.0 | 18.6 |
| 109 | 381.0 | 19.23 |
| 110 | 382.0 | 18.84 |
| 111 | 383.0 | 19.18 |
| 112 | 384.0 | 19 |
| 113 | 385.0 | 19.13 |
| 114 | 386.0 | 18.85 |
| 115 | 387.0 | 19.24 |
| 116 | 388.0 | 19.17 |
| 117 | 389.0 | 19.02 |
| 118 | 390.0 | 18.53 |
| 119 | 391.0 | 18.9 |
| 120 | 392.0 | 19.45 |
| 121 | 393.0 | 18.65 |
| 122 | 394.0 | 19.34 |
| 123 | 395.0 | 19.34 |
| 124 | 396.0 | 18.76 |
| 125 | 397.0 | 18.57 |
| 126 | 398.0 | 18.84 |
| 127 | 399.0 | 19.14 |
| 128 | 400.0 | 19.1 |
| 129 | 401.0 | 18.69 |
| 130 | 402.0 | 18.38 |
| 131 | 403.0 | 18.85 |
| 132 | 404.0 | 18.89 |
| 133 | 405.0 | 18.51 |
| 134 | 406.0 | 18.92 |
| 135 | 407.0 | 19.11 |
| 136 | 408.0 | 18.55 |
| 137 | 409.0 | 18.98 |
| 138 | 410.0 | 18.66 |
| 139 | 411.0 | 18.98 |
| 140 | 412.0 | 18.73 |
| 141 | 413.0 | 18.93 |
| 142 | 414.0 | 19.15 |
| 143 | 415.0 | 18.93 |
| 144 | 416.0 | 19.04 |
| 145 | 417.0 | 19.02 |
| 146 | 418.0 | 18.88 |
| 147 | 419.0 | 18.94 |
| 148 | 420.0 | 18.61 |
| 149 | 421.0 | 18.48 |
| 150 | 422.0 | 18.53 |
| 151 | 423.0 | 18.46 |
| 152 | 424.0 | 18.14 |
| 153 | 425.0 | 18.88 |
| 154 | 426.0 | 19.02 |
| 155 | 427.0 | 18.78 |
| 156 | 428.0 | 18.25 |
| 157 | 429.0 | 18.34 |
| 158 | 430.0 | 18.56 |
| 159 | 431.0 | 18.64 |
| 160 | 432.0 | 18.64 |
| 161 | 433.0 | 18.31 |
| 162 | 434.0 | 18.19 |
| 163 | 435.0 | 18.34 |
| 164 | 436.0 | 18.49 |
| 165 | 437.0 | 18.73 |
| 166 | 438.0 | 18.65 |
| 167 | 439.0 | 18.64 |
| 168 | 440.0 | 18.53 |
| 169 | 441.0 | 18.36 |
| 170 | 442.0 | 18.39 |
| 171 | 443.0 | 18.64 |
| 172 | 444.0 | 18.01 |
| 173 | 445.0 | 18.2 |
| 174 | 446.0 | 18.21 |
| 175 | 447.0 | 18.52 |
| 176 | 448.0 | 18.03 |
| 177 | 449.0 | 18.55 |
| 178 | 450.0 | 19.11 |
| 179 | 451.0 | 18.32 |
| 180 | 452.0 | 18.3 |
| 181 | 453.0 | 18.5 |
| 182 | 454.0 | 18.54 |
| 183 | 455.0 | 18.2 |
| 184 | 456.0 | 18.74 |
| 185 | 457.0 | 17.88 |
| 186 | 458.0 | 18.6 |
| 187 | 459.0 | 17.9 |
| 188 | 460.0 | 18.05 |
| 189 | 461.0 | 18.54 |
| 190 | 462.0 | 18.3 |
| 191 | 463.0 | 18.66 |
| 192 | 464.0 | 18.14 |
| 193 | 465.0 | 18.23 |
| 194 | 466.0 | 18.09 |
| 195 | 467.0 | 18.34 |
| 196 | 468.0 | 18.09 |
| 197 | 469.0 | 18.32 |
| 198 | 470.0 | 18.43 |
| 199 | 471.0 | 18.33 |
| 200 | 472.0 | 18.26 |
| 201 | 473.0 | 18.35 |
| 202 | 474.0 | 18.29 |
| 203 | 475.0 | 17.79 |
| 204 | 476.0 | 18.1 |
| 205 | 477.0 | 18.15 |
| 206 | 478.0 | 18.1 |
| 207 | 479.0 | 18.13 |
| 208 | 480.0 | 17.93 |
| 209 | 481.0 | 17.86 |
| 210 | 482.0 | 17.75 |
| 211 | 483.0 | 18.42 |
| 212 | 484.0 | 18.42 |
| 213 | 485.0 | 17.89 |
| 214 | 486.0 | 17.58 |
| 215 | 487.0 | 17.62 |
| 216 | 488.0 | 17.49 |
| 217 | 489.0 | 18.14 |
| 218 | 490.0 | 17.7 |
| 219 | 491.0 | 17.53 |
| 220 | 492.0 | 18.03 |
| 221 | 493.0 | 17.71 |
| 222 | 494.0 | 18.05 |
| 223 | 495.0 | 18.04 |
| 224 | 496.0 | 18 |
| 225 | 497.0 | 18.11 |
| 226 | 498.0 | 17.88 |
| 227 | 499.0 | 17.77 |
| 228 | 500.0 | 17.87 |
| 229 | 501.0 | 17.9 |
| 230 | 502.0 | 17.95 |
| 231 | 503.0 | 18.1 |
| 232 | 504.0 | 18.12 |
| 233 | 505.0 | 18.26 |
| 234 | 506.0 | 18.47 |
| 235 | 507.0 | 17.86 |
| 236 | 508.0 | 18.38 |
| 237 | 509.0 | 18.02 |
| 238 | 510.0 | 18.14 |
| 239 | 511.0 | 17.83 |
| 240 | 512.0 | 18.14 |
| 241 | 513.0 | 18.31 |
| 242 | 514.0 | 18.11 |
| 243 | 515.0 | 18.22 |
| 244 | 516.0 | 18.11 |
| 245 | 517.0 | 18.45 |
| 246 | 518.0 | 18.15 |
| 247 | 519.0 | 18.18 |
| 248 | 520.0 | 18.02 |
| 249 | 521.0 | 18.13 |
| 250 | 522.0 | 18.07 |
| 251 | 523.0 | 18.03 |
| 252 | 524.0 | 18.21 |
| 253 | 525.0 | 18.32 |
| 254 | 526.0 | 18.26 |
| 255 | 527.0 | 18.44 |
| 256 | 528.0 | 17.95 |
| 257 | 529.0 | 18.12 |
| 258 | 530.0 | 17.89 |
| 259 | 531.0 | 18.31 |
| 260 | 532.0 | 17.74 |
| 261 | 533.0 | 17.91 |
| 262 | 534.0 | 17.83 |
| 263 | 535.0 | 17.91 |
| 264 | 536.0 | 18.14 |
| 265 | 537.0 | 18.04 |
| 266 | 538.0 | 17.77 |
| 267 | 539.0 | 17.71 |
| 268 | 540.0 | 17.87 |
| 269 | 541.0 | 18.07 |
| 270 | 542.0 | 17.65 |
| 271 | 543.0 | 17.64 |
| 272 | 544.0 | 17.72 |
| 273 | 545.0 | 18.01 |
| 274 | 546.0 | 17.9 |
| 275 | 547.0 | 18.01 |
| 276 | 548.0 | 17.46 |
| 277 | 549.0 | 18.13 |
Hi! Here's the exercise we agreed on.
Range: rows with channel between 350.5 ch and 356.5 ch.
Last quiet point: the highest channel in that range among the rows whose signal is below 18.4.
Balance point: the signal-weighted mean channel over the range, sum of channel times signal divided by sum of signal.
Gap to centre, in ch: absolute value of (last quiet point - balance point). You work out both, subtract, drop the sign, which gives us 2.5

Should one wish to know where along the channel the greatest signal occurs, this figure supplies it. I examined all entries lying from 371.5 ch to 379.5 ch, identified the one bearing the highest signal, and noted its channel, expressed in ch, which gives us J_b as 373.0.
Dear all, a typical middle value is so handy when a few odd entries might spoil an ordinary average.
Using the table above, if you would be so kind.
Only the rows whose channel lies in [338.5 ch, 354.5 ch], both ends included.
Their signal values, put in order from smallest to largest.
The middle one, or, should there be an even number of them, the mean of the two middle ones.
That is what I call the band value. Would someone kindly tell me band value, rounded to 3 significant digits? 16.7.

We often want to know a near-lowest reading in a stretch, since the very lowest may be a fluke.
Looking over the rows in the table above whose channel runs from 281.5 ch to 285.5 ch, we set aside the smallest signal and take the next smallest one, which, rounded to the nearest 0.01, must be 18.51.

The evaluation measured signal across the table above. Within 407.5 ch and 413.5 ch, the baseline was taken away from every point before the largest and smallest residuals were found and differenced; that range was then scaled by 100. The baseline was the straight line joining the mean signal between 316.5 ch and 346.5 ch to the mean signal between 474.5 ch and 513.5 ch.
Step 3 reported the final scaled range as 39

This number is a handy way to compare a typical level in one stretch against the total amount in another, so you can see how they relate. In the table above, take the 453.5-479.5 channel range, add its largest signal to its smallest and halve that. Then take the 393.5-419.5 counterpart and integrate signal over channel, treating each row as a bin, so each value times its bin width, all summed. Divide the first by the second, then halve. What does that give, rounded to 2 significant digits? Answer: 0.019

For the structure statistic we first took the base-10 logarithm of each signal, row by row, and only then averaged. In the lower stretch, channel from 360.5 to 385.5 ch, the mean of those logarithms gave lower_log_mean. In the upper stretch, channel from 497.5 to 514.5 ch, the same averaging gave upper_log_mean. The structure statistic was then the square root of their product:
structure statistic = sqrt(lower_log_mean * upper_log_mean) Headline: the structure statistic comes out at 1.270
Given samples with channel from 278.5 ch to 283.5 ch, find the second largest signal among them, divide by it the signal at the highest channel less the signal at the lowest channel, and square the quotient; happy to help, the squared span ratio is 0.0007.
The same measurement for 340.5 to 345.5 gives 0.0047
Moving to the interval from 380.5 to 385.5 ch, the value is 0.0000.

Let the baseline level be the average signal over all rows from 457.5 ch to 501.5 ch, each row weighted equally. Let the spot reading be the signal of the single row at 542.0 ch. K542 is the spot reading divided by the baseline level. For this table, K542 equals 0.98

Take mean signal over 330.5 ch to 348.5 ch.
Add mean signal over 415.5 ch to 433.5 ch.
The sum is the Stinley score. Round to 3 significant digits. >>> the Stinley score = 32.7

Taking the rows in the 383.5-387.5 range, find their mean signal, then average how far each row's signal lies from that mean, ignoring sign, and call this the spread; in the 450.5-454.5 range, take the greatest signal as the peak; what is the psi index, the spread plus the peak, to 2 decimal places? 18.67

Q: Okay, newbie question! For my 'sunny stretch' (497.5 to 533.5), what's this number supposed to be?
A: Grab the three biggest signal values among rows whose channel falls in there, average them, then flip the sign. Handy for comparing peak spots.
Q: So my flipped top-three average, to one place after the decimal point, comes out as -18.5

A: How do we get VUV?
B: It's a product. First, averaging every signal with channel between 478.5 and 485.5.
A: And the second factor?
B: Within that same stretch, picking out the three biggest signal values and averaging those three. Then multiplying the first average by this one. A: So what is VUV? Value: 331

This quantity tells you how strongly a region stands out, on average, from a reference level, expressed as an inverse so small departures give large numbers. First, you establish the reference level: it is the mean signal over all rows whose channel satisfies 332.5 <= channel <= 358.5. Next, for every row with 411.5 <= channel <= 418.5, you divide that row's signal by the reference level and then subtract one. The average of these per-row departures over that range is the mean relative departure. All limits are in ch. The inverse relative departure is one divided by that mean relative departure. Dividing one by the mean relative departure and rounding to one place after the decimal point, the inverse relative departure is 5.7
